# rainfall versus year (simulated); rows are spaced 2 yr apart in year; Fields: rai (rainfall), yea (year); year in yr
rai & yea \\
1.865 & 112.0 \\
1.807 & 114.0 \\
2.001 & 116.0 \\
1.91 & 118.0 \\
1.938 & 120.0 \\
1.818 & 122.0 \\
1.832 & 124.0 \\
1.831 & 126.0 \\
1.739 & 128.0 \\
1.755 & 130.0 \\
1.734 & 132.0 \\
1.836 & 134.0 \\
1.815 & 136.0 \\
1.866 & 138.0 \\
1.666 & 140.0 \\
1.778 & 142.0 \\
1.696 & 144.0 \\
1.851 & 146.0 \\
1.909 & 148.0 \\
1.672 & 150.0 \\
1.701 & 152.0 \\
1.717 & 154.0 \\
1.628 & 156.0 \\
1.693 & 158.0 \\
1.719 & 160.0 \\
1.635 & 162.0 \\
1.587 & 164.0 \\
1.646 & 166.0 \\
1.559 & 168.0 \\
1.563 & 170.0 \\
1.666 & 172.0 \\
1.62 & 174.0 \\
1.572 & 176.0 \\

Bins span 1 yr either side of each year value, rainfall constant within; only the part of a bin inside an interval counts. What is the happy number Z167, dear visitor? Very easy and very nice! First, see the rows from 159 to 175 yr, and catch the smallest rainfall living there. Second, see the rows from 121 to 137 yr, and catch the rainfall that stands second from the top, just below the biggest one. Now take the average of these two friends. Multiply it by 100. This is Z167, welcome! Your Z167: 170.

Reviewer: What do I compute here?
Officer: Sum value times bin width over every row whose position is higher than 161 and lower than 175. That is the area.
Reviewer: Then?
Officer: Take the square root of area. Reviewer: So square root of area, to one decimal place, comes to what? 4.7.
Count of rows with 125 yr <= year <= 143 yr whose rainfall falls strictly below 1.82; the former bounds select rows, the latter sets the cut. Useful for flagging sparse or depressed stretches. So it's 6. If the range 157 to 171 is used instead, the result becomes 7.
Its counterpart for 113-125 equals 2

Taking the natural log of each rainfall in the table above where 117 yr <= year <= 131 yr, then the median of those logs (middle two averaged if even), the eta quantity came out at 0.60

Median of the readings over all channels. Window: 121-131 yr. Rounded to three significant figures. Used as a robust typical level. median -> 1.82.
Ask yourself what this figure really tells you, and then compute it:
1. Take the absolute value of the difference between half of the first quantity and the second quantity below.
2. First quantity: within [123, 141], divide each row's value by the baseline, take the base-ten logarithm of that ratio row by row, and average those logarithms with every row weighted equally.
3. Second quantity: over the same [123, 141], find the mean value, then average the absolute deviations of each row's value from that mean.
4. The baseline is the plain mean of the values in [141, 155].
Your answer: 0.053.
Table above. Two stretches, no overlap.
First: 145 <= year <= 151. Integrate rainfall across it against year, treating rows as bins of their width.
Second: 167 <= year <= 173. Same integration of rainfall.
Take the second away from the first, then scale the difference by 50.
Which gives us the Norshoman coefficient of 64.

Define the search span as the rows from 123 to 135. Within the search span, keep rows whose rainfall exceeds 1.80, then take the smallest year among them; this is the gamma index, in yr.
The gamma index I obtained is 124.0 yr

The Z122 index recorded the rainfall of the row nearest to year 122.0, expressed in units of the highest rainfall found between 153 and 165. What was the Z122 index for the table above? 1.06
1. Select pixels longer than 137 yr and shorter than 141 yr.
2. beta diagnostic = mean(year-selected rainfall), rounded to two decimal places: 1.77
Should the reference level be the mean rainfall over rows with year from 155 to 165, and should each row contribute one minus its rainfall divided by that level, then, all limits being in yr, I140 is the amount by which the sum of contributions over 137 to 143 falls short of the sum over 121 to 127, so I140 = -0.10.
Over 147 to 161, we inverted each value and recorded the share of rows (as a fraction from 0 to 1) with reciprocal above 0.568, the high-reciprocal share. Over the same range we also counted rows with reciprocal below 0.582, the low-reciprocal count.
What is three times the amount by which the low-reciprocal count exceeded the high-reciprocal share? 3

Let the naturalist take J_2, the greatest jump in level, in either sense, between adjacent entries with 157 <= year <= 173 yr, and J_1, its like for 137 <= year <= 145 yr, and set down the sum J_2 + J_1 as 0.30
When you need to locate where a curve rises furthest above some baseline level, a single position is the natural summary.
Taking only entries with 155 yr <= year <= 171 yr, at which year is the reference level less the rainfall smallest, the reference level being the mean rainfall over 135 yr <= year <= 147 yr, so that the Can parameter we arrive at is 160.0 yr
